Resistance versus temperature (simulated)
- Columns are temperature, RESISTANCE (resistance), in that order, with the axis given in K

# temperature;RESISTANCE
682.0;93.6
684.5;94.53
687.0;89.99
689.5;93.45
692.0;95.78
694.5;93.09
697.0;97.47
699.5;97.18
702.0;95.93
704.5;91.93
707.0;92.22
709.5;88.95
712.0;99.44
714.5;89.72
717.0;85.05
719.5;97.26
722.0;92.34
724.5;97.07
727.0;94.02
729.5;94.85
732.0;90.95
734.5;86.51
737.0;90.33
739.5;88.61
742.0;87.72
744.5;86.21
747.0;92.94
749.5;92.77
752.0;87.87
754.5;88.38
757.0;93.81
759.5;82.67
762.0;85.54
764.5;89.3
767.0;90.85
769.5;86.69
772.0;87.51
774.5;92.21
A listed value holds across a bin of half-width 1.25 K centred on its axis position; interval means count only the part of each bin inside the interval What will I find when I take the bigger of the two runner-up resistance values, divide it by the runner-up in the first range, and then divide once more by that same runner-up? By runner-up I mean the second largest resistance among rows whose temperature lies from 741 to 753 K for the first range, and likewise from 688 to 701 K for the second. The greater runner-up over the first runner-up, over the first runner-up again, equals 0.0113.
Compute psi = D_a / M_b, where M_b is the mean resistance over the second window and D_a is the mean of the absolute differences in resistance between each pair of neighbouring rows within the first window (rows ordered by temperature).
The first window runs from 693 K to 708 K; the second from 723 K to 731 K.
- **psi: 0.021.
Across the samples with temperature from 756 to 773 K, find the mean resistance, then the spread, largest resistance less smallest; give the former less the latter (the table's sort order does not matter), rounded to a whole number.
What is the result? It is 77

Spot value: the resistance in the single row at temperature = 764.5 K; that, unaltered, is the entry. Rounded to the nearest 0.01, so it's 89.30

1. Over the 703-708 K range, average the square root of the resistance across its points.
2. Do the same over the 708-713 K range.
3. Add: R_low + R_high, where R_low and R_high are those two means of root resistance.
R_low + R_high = 19.3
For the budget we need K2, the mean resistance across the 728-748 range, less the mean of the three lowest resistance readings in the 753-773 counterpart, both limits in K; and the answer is 4.8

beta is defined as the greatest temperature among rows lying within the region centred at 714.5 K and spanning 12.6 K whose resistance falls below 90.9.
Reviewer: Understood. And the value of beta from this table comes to 717.0 K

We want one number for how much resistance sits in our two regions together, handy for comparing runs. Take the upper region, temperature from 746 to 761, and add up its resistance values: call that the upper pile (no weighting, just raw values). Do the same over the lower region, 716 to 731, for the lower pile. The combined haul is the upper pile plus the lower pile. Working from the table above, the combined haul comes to 1099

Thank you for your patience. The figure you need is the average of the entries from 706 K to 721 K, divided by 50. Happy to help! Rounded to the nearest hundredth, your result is 1.84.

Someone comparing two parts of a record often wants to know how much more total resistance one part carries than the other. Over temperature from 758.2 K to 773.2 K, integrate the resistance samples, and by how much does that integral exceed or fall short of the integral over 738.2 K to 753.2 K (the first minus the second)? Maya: -34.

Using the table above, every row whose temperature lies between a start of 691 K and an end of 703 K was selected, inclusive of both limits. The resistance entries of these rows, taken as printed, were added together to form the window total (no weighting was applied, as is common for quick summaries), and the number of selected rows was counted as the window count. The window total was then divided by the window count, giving 95.9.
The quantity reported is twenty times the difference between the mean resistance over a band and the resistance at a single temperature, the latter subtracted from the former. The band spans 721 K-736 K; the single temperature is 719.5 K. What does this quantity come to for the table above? -93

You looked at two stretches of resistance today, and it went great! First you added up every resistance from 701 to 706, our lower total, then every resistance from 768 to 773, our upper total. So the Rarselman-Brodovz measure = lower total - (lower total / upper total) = 187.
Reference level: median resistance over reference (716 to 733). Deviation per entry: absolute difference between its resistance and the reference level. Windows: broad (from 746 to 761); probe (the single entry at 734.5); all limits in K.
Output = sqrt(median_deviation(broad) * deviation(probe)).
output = 5.1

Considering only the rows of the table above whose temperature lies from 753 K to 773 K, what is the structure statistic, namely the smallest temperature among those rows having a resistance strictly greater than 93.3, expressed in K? 757.0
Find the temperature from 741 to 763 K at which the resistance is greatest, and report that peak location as 757.0 K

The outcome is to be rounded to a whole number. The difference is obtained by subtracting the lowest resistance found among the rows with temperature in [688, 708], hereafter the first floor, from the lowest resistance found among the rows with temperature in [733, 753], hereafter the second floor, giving -6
